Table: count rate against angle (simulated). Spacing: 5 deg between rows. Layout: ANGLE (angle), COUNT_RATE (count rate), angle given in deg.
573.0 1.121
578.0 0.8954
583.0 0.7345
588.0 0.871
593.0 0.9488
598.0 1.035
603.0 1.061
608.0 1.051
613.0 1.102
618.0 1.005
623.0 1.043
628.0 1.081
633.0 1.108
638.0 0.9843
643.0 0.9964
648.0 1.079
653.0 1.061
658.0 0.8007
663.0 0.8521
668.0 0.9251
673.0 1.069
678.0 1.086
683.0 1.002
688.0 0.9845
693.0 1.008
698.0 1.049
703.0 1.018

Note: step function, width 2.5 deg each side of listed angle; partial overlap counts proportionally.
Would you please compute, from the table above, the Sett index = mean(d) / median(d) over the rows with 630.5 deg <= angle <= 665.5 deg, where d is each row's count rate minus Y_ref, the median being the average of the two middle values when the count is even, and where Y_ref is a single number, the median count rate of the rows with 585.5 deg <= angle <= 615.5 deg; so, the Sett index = 1.29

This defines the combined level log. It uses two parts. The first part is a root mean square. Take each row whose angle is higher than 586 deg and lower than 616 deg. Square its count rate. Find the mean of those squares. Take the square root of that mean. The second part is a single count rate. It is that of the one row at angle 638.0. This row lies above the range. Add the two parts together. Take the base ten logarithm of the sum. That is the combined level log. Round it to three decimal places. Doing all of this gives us 0.301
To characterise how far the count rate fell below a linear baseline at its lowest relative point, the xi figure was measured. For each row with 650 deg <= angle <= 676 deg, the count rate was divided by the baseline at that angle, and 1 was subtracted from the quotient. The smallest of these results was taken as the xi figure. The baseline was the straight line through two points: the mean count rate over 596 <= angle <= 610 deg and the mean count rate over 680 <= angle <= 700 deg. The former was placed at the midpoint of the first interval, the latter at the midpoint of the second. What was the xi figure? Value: -0.22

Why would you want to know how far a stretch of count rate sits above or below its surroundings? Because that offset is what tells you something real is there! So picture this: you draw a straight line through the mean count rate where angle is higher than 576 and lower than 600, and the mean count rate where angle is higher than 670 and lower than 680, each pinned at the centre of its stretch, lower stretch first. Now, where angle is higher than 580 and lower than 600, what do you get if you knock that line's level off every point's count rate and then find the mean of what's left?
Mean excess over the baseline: 0.00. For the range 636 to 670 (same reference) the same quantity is -0.07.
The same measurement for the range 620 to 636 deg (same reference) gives 0.10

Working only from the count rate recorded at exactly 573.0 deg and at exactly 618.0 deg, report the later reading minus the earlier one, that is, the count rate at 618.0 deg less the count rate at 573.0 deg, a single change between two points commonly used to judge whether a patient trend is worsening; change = -0.12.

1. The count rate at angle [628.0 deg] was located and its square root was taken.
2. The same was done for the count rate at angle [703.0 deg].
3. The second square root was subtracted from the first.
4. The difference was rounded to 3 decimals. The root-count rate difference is 0.031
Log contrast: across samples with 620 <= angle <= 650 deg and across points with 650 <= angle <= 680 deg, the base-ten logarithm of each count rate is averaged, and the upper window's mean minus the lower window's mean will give -0.038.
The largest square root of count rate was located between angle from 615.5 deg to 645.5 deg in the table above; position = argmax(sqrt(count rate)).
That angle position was 633.0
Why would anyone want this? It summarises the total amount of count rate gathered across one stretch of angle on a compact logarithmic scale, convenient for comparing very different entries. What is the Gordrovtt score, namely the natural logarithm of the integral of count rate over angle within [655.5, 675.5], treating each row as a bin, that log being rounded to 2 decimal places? 2.90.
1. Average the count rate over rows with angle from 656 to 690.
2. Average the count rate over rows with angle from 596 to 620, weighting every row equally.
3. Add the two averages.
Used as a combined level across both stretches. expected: 2.01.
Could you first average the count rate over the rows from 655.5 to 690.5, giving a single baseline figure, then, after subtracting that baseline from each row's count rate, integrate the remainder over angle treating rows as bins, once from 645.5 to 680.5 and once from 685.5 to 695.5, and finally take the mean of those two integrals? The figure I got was 0.6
